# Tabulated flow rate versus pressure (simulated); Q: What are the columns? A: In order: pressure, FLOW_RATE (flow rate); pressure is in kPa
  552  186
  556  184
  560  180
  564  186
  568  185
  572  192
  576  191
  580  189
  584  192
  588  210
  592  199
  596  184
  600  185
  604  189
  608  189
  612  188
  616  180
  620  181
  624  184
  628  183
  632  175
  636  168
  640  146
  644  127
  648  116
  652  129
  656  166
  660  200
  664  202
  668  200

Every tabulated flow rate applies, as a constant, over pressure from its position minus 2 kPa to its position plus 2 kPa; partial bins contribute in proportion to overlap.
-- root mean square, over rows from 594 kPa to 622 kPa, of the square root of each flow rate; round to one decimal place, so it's 13.6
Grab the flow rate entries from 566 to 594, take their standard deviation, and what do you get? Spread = 8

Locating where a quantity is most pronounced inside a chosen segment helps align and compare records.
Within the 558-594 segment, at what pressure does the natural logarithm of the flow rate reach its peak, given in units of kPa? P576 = 588 kPa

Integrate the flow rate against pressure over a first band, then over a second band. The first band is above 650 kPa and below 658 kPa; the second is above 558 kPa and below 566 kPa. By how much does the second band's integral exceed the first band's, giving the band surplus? 284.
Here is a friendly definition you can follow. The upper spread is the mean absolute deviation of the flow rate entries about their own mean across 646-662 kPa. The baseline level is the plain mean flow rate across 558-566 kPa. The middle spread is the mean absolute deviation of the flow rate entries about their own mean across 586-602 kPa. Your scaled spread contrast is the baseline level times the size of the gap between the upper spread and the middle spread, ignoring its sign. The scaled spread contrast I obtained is 3706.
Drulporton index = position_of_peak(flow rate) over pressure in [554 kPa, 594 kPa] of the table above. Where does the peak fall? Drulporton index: 588 kPa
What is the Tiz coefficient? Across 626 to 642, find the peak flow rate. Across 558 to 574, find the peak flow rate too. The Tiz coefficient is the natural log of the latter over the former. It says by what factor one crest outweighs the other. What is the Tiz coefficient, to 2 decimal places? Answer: 0.05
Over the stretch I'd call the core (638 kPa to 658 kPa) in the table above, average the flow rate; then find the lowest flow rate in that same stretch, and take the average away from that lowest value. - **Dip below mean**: -21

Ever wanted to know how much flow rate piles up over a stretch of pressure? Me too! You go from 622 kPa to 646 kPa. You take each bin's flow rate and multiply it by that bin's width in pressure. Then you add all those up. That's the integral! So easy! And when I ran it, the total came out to 3932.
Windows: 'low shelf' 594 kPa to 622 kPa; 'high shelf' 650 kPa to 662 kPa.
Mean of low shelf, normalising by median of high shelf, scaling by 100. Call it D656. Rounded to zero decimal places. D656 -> 112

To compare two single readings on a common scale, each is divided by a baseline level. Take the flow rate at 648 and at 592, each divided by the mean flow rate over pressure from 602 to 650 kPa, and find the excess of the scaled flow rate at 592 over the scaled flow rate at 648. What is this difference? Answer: 0.49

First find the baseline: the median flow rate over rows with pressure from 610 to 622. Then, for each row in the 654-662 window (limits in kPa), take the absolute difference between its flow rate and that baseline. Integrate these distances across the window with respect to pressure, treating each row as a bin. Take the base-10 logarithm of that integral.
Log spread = 2.1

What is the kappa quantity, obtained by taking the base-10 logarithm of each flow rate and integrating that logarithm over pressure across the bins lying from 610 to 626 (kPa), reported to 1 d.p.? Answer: 36.2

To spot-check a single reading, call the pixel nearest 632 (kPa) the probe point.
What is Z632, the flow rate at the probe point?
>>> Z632 175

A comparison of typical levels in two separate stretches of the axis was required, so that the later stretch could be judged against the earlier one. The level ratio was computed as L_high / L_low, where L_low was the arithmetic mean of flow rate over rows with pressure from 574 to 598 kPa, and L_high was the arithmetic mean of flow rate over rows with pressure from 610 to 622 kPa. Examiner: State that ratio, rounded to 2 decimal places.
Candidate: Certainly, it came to 0.94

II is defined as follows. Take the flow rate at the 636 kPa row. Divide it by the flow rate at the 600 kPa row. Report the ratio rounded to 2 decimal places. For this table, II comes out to 0.91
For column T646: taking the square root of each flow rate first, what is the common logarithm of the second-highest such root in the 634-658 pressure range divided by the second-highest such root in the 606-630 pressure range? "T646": -0.027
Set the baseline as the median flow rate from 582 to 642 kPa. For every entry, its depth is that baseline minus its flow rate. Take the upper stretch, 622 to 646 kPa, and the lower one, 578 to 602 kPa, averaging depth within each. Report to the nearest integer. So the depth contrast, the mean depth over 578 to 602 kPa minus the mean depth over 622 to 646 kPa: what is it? -29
